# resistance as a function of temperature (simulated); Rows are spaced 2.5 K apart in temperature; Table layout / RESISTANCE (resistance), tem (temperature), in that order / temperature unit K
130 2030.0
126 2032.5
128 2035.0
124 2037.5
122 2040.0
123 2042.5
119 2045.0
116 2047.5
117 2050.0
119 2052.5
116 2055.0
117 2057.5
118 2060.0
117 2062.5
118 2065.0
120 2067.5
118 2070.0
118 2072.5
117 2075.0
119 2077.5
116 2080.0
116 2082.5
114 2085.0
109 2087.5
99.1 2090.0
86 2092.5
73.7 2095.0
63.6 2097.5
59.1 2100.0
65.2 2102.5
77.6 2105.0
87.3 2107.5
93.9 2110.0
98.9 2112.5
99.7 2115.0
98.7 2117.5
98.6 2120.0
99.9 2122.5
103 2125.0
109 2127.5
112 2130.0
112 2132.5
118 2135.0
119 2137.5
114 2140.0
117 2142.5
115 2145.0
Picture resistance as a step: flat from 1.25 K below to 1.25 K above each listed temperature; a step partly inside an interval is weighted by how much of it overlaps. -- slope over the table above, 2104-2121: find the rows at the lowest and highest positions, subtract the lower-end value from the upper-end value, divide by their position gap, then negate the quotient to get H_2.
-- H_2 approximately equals -1.4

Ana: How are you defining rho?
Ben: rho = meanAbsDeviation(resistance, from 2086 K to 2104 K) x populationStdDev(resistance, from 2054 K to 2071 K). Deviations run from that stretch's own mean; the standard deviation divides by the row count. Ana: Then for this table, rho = 19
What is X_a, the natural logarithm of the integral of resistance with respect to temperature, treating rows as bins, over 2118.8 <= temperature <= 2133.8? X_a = 7.37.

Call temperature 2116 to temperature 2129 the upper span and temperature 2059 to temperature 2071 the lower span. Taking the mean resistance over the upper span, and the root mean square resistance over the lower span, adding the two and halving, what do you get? 110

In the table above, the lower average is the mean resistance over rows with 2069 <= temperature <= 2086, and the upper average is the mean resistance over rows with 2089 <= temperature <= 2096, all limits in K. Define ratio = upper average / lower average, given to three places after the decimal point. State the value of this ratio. 0.738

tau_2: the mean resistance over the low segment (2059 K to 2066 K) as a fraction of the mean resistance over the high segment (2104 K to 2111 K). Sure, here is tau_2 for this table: 1.36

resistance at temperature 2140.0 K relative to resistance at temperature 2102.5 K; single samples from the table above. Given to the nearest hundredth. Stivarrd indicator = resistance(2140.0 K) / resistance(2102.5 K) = 1.75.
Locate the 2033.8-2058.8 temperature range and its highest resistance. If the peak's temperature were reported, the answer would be 2035.0 K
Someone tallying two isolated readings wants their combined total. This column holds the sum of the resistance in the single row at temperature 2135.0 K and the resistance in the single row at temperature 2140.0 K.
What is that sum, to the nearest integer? 232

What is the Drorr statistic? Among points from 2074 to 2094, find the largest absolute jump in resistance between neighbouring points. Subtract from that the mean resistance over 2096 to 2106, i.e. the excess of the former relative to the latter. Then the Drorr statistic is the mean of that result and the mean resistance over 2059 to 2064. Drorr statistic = 32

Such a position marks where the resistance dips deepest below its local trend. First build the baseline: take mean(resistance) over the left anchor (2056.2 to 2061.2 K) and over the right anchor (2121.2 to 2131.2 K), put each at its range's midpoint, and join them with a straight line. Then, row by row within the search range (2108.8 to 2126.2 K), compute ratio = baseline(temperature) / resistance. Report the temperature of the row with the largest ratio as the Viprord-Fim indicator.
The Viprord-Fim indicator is 2110.0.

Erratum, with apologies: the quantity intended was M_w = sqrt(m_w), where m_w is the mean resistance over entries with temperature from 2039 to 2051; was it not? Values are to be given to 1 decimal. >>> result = 10.9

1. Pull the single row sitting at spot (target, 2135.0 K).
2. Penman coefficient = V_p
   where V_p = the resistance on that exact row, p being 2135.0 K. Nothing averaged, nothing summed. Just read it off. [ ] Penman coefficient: 118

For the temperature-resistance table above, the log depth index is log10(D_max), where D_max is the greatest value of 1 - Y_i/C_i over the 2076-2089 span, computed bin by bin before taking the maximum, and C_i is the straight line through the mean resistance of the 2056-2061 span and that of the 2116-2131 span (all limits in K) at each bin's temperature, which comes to -1.7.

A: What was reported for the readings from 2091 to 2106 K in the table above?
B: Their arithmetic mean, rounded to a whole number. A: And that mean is 71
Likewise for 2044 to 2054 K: 118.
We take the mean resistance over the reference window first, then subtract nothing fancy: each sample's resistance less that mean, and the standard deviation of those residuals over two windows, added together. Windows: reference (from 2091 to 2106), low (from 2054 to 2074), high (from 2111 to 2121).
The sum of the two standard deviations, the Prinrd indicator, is 2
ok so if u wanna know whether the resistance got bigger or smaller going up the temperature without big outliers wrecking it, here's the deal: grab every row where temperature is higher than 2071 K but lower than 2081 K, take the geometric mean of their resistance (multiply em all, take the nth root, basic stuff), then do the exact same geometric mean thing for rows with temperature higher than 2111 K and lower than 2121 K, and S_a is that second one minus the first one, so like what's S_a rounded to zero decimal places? -19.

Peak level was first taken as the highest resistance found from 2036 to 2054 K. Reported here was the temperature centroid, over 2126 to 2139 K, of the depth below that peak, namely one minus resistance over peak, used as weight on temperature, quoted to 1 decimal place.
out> 2131.2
